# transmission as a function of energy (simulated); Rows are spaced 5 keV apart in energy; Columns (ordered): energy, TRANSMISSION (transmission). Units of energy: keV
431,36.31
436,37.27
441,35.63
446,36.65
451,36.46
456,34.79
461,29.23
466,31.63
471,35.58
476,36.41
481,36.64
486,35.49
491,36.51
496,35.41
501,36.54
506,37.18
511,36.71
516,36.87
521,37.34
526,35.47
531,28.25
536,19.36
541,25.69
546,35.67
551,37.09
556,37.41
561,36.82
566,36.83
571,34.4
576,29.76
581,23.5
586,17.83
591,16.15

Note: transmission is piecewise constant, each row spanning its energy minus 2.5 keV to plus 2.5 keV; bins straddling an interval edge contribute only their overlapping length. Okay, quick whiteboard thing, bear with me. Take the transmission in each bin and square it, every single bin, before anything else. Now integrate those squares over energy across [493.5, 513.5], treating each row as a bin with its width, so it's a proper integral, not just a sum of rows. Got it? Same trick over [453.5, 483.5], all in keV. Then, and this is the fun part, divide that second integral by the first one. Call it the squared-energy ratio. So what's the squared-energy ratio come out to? 1.3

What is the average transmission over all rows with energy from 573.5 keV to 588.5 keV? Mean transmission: 23.7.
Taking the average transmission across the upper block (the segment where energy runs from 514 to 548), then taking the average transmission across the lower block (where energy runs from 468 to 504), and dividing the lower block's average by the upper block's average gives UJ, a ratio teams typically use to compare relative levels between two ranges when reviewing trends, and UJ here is 1.16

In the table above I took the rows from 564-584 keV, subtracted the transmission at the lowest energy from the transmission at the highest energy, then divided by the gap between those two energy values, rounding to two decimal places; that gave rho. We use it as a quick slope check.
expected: -0.89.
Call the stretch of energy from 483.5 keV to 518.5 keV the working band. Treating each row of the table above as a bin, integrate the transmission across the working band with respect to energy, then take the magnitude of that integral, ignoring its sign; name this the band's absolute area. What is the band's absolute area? 1274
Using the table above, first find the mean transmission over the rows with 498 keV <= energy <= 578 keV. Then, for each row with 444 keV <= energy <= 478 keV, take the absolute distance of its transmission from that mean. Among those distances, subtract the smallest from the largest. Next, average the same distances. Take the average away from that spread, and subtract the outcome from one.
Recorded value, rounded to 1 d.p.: -0.2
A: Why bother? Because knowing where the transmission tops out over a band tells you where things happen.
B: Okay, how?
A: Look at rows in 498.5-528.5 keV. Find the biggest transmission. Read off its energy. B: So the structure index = 521 keV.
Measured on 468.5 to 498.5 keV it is 481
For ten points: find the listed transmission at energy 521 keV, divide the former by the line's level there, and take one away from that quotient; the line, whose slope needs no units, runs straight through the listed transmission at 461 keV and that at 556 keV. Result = 0.09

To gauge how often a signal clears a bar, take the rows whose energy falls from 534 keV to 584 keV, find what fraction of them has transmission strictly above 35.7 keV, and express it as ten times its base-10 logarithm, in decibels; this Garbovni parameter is -3.98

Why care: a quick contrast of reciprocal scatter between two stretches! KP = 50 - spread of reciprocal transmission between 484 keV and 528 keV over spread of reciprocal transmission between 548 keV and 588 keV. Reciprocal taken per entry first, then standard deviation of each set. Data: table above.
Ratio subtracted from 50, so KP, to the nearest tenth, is 49.9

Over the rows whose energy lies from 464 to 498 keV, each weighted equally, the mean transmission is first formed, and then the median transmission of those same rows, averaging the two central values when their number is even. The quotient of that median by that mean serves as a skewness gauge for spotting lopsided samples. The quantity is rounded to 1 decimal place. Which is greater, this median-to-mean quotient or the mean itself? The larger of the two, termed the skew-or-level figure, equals 35.4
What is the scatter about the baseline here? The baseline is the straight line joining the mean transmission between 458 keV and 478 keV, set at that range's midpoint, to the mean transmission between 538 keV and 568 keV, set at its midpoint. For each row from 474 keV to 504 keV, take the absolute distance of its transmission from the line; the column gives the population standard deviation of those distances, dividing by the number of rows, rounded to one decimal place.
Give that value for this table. 0.6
